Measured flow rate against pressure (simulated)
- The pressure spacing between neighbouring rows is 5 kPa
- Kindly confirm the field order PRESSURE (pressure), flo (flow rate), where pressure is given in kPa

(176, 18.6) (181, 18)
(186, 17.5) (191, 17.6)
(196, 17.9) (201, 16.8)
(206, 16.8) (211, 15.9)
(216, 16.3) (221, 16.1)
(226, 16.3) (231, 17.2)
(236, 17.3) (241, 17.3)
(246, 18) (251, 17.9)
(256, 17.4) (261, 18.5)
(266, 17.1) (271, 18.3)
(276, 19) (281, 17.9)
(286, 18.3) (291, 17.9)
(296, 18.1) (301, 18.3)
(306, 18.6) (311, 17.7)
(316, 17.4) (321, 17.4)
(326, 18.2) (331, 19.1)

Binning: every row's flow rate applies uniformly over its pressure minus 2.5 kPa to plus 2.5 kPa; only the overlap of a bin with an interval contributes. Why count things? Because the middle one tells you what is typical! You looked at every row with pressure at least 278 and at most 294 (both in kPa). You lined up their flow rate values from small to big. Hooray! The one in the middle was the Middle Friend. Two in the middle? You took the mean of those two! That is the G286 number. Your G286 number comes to 17.9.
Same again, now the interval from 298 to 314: 18.3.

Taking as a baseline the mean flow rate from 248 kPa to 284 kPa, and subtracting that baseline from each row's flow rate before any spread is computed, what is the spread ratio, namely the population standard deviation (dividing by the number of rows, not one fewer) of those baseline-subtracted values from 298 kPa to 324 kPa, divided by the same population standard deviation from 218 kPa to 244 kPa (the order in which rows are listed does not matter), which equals 0.9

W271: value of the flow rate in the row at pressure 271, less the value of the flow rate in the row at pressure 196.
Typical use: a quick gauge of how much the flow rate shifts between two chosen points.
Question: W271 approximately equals 0.40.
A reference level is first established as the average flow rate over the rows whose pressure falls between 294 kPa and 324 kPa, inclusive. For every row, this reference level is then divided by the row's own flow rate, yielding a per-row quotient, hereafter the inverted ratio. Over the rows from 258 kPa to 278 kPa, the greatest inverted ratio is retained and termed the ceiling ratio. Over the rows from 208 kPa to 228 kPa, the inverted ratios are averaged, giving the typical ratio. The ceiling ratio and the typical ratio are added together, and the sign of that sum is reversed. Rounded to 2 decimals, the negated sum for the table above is -2.16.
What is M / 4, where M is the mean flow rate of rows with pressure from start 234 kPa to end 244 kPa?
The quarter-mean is 4.33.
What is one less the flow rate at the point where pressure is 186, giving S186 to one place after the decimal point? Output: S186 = -16.5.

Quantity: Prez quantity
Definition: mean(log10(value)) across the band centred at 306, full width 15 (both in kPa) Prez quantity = 1.26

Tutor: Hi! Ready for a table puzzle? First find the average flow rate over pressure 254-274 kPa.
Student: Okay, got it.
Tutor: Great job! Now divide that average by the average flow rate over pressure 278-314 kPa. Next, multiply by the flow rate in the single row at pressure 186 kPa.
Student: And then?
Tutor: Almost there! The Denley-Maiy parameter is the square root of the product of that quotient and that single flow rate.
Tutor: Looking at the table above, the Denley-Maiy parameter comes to 4.15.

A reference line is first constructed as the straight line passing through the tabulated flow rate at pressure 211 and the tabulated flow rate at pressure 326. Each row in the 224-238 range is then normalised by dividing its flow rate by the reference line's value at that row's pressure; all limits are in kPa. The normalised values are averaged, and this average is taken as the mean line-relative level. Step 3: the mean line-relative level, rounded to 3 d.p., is 1.039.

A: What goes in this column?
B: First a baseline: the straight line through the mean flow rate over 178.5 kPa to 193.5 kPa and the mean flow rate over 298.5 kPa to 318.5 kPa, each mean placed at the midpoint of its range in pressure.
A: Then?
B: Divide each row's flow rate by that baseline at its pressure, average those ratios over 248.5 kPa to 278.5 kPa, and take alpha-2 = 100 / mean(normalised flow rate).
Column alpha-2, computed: 99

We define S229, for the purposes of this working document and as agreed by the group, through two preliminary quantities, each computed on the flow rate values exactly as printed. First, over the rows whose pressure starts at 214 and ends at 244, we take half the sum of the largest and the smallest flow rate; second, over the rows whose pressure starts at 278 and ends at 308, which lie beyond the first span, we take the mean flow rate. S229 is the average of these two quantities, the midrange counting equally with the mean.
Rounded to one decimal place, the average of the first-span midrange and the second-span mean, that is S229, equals 17.4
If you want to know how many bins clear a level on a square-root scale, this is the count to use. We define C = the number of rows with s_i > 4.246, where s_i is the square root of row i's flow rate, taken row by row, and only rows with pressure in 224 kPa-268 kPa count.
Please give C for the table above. 1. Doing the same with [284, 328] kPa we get 5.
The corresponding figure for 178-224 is 0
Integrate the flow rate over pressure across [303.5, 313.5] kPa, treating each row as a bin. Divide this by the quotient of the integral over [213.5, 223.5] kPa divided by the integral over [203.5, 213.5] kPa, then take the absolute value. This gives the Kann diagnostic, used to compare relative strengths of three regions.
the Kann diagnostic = 183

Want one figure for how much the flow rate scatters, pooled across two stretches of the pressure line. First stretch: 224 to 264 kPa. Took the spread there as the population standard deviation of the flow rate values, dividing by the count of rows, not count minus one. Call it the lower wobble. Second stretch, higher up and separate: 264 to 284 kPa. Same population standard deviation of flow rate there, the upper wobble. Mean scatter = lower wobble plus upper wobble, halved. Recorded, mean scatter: 0.65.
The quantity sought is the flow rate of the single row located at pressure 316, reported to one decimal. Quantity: 17.4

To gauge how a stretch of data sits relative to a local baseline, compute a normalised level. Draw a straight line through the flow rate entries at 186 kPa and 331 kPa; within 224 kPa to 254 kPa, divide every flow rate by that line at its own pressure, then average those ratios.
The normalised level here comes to 0.959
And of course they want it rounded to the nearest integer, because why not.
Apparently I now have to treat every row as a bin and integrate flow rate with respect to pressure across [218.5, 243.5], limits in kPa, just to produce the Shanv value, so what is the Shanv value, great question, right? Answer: 421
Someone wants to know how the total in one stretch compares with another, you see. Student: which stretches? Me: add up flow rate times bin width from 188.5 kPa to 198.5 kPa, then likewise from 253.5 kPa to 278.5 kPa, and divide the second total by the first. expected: 2.5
